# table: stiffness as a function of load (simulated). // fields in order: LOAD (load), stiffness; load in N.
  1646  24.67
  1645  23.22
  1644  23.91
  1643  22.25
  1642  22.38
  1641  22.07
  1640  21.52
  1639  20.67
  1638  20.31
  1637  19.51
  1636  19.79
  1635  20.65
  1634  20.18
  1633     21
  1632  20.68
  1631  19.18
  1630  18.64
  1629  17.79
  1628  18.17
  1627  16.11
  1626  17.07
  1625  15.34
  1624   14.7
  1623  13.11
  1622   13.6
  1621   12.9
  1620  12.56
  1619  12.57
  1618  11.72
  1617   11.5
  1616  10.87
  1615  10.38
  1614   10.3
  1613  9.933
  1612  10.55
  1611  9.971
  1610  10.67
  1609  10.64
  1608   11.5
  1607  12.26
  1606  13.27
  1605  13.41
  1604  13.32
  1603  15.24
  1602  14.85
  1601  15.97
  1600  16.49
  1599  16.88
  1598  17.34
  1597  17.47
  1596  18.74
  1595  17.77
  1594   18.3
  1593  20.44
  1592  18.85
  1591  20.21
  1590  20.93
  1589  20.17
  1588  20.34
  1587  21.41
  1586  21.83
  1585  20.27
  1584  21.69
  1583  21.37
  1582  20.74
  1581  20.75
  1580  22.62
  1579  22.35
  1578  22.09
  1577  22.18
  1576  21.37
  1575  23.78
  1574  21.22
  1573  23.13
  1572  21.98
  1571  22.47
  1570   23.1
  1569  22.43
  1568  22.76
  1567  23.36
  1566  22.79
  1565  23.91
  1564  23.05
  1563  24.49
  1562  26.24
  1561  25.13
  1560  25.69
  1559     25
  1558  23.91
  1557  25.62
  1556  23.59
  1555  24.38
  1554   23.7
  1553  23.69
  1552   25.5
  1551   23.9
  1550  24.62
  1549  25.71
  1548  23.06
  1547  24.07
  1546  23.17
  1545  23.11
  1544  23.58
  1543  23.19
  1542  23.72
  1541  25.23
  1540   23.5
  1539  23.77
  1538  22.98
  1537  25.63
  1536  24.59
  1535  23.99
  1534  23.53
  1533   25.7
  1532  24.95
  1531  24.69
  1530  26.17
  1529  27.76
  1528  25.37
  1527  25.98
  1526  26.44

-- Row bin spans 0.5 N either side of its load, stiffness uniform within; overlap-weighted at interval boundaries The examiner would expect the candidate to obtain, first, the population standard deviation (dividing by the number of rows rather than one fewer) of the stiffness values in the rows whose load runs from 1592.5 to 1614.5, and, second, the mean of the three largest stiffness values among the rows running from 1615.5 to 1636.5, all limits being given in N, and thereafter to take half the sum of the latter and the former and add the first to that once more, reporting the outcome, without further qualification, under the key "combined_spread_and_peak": 15.2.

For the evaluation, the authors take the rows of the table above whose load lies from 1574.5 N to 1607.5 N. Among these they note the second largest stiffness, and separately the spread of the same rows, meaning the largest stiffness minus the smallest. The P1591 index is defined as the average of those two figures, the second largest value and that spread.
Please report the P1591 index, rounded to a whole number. 17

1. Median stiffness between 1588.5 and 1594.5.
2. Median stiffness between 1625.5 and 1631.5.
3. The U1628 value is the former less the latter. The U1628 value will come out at 2.2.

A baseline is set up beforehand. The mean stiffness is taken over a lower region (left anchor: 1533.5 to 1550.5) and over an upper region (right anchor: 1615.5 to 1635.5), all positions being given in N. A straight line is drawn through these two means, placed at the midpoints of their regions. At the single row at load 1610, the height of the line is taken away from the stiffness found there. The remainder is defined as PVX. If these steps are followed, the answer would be -6.74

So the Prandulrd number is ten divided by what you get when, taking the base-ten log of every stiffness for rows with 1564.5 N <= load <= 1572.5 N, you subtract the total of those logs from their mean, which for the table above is -1.05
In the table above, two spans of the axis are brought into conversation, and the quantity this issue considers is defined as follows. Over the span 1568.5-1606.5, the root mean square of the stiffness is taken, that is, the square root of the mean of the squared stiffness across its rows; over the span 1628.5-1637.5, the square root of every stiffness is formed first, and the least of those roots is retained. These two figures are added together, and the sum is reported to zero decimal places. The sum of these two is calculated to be 24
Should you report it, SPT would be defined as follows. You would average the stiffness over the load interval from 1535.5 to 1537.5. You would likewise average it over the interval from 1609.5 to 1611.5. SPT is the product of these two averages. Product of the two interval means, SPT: 259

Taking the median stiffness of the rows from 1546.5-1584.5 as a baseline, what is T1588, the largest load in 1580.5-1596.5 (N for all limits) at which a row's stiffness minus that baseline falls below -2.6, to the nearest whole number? 1596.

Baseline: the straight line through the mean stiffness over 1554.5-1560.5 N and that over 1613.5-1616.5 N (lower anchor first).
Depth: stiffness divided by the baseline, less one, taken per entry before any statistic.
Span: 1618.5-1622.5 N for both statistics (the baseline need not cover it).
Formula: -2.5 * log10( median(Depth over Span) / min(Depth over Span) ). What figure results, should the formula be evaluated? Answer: -0.22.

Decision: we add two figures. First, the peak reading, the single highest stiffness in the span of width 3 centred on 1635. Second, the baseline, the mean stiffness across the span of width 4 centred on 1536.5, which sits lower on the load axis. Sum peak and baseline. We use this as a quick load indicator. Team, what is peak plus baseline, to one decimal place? 44.9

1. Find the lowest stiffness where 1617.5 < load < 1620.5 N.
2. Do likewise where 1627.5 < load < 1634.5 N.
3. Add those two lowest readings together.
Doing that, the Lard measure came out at 29.5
